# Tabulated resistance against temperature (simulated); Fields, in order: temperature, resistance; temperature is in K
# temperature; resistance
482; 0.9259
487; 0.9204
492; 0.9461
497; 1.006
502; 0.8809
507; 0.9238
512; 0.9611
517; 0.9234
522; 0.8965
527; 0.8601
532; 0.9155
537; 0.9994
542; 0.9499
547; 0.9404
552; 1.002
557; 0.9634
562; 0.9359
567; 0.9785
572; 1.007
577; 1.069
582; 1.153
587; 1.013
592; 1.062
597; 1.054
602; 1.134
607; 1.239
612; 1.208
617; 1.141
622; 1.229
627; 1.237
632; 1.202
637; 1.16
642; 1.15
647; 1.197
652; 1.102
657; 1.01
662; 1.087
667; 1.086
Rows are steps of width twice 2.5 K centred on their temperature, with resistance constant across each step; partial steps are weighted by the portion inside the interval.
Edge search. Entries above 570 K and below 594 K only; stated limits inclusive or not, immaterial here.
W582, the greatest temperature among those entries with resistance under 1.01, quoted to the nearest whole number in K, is 572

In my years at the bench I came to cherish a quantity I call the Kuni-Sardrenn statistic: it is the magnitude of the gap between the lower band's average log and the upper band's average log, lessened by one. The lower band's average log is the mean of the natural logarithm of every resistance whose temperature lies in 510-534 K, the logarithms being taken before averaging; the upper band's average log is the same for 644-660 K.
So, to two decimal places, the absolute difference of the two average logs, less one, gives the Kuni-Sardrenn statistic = -0.81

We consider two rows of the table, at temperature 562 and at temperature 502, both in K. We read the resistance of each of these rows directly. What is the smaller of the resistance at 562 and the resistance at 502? 0.88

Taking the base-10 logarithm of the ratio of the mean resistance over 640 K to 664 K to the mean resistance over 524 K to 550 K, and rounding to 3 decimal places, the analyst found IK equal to 0.075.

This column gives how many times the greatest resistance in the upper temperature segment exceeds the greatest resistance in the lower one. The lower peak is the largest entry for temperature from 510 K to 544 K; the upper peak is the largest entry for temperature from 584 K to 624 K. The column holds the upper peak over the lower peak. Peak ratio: 1.24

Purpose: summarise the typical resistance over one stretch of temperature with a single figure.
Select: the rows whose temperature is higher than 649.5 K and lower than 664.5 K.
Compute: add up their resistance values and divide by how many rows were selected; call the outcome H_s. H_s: 1.07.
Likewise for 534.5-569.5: 0.97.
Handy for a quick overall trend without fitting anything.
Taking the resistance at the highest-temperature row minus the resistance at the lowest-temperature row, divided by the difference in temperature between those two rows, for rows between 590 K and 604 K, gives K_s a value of 0.007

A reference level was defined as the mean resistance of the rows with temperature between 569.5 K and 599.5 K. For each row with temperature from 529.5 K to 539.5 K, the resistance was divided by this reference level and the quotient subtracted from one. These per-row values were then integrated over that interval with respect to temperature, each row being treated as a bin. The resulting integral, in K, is 1.0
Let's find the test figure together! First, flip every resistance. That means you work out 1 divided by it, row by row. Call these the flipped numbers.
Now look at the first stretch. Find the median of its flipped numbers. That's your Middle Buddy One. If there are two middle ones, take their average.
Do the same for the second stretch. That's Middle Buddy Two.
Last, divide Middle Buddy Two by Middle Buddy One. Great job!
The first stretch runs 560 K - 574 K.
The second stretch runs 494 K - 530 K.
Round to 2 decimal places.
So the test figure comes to 1.06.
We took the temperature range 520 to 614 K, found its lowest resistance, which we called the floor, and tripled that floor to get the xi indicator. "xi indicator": 2.58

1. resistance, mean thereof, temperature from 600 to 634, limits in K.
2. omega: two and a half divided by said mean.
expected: 2.1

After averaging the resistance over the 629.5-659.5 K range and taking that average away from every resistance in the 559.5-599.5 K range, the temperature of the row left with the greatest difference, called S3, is 582 K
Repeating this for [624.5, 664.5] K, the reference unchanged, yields 627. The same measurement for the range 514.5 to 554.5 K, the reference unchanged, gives 552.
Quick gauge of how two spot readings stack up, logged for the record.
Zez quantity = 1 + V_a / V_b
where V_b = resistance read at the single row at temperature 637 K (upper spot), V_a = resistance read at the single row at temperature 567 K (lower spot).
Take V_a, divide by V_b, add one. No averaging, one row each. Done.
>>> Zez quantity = 1.84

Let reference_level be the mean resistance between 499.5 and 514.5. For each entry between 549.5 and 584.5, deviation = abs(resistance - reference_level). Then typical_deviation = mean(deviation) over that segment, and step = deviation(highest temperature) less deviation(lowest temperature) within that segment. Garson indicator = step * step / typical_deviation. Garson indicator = 0.24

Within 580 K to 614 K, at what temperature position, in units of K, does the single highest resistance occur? 607 K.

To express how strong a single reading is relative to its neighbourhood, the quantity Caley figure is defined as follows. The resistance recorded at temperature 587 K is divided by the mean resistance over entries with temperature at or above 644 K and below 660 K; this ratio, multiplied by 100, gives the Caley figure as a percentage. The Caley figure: 92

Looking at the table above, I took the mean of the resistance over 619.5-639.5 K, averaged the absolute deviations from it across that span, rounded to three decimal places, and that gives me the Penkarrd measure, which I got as 0.026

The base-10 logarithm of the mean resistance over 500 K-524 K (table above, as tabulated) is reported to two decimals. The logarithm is -0.04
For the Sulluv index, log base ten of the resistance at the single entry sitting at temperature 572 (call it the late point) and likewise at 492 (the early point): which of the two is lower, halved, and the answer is -0.012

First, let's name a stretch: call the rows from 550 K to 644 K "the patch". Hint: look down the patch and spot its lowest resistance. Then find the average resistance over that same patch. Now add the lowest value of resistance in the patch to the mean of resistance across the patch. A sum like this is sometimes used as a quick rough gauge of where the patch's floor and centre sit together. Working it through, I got 2.04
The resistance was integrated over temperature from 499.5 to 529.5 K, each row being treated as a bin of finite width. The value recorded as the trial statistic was 27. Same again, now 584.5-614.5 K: 34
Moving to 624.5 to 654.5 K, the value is 35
